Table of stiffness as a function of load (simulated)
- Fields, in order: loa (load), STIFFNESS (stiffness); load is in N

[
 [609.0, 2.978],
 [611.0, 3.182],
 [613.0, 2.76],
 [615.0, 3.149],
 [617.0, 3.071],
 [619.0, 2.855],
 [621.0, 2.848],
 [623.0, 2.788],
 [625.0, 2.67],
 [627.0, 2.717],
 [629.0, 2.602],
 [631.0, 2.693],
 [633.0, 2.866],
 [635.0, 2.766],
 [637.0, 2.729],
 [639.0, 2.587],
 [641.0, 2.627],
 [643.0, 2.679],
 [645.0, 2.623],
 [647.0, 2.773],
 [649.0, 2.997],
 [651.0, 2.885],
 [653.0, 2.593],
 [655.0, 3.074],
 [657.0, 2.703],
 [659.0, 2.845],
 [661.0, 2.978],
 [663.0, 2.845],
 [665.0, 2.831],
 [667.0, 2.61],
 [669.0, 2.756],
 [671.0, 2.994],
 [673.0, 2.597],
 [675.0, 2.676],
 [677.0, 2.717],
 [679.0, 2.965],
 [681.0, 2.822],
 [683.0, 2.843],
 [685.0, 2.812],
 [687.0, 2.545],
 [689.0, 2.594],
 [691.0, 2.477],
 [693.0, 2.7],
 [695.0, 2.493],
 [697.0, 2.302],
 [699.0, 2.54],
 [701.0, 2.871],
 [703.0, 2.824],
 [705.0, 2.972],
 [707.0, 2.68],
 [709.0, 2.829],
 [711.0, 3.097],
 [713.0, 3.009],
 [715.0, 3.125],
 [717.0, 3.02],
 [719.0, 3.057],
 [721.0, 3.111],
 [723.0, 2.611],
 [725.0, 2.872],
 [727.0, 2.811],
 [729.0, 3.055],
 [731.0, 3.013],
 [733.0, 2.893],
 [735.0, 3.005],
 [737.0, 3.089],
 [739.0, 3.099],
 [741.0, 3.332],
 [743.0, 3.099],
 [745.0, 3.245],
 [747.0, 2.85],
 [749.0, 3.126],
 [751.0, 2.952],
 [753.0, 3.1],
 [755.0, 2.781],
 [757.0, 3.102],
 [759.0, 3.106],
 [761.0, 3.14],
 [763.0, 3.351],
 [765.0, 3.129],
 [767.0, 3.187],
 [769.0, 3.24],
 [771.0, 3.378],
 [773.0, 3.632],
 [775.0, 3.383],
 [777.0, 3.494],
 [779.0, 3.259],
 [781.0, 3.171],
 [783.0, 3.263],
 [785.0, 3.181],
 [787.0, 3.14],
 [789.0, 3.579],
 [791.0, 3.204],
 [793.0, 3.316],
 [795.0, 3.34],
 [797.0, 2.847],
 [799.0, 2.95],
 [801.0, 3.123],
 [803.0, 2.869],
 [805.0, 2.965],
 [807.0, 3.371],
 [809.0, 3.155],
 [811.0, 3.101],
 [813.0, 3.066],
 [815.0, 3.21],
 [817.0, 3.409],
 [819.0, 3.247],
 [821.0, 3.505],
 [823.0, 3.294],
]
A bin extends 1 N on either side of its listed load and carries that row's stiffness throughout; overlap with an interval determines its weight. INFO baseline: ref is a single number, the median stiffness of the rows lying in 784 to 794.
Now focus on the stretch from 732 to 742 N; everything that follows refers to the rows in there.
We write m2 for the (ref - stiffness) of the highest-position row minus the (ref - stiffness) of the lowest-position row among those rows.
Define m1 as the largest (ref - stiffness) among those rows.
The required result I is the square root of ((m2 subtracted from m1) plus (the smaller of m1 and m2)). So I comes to 0.6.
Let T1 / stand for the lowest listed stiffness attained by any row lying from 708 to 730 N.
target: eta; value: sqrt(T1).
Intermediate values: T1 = 2.611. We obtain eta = 1.62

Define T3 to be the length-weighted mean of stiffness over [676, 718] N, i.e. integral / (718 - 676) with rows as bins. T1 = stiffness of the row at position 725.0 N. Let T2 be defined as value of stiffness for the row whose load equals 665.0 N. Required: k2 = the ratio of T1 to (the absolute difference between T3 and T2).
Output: 50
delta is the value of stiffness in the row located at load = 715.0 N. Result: 3.125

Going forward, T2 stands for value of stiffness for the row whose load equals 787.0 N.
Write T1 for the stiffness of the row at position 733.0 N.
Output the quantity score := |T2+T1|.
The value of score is 6.0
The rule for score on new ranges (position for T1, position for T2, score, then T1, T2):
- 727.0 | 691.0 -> 5.3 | 2.811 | 2.477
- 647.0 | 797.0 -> 5.6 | 2.773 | 2.847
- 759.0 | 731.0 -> 6.1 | 3.106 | 3.013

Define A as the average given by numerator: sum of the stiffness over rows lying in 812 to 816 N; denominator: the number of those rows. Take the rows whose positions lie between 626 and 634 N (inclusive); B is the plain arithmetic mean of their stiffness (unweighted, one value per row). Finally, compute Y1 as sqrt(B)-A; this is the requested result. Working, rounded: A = 3.14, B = 2.72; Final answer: -1.49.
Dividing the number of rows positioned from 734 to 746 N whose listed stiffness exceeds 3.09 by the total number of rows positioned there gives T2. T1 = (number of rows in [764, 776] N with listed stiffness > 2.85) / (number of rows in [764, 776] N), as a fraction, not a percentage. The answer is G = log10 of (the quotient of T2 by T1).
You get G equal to -0.2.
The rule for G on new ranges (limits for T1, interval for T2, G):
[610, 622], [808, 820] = 0.1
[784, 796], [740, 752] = -0.2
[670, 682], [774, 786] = 0.5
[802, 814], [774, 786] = 0.0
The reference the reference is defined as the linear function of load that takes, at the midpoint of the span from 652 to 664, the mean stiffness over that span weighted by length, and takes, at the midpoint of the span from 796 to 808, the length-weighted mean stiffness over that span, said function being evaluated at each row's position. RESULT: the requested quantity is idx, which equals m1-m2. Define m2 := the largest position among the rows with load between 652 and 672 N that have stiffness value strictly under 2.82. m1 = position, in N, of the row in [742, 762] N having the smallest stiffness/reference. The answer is 86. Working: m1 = 755.0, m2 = 669.0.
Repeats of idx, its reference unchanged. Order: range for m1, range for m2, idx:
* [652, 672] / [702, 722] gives -54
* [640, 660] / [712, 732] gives -74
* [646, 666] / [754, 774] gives -102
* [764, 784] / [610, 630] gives 136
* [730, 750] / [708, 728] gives 20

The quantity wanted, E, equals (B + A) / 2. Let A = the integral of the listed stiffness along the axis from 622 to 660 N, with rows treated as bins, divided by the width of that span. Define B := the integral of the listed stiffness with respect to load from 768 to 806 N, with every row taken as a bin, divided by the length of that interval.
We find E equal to 2.99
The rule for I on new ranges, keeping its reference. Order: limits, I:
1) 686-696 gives 0.9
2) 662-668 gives 0.8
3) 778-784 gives 0.2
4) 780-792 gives 0.3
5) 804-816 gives 0.5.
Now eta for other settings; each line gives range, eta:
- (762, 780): 1.77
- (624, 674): 1.61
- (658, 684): 1.61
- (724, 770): 1.67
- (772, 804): 1.69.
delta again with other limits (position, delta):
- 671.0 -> 2.994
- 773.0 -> 3.632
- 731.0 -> 3.013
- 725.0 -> 2.872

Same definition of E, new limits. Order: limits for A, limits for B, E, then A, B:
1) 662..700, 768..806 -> 2.96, 2.69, 3.23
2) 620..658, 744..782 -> 2.97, 2.75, 3.19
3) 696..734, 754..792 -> 3.06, 2.88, 3.25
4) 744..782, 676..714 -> 2.97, 3.19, 2.74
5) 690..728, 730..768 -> 2.95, 2.81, 3.08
